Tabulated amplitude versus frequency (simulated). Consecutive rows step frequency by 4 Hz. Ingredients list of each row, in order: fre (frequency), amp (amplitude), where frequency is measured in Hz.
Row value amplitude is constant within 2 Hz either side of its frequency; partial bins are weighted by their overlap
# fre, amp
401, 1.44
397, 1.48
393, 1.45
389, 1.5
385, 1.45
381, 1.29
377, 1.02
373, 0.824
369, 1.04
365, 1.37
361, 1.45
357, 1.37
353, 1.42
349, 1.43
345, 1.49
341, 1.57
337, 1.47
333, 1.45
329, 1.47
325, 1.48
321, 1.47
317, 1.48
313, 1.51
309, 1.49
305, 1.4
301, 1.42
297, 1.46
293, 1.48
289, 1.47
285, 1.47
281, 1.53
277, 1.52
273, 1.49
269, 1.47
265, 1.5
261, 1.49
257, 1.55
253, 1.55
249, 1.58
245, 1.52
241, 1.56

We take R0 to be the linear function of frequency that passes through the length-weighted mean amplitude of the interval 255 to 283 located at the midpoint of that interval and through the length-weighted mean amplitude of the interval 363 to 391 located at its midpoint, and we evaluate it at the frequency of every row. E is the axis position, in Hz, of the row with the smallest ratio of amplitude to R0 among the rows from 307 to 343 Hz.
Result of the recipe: 309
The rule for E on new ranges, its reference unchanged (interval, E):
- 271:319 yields 305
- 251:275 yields 261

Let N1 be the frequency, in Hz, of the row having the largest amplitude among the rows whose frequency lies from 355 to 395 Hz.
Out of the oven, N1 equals 389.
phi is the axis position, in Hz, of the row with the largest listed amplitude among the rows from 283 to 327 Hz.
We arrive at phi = 313 Hz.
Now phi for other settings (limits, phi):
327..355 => 341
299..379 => 341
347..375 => 361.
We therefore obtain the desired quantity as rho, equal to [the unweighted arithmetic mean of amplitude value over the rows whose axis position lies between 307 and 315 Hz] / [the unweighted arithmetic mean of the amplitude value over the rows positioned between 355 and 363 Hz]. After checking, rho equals 1.06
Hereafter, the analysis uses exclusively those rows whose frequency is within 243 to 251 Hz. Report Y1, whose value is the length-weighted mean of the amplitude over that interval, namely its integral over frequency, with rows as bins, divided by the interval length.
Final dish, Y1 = 1.55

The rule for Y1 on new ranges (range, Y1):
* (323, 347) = 1.49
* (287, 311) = 1.45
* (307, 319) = 1.49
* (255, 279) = 1.50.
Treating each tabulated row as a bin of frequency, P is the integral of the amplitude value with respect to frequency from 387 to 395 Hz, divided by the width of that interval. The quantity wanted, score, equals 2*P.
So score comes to 2.95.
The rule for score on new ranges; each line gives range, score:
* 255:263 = 3.04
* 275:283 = 3.05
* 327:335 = 2.92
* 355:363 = 2.82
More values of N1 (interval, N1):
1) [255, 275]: 257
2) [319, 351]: 341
